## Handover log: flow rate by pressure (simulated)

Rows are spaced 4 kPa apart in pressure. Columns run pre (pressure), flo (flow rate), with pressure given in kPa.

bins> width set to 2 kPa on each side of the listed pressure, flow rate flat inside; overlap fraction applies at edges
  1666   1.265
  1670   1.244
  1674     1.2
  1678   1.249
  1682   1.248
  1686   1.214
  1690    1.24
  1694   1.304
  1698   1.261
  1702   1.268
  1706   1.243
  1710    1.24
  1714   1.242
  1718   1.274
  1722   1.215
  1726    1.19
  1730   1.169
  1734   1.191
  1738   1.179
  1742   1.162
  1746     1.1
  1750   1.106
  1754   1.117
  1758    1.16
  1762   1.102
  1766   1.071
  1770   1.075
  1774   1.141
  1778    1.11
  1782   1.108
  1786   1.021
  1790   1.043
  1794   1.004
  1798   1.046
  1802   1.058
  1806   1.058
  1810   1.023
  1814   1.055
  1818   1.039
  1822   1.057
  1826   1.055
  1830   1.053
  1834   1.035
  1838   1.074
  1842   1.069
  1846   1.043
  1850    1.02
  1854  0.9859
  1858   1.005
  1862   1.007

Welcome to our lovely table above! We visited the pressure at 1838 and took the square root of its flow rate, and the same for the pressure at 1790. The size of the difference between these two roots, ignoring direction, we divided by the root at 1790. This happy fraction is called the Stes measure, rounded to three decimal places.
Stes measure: 0.015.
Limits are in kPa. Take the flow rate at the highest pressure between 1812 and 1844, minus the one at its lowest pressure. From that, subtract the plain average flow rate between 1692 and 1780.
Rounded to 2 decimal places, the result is -1.16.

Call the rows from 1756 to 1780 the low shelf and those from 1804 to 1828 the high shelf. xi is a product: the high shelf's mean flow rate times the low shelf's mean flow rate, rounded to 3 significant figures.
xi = 1.16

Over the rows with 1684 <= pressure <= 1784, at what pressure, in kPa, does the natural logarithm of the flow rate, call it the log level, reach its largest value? 1694 kPa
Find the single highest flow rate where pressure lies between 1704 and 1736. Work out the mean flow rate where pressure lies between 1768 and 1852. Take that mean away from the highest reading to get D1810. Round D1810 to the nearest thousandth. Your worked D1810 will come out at 0.217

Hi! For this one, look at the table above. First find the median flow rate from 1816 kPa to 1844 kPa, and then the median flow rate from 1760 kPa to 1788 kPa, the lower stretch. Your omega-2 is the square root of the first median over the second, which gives 0.98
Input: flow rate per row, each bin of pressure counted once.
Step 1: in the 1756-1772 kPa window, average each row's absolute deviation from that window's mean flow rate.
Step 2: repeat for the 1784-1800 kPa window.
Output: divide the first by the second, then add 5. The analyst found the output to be 6.8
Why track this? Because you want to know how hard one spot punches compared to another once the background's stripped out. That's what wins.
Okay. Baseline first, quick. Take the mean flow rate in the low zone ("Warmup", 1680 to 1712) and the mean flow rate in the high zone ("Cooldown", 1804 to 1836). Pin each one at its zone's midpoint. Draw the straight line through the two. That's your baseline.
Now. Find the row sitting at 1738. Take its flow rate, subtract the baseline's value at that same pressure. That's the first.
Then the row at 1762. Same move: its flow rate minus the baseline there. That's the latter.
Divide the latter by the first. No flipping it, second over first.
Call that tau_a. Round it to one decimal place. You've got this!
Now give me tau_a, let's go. 11.1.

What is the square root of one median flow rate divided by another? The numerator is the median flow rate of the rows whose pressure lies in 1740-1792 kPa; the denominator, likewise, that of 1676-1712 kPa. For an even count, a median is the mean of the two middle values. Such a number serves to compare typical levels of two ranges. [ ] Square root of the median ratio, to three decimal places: 0.941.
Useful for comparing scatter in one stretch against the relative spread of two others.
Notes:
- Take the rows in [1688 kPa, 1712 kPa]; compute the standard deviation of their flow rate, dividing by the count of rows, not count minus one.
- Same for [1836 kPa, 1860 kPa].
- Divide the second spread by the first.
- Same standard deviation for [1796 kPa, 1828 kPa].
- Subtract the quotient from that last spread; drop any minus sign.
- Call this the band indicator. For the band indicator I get 1.41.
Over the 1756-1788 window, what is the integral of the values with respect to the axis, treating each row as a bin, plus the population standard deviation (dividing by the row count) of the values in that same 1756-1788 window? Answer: 35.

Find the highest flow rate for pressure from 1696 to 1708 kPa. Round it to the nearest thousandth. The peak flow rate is 1.268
